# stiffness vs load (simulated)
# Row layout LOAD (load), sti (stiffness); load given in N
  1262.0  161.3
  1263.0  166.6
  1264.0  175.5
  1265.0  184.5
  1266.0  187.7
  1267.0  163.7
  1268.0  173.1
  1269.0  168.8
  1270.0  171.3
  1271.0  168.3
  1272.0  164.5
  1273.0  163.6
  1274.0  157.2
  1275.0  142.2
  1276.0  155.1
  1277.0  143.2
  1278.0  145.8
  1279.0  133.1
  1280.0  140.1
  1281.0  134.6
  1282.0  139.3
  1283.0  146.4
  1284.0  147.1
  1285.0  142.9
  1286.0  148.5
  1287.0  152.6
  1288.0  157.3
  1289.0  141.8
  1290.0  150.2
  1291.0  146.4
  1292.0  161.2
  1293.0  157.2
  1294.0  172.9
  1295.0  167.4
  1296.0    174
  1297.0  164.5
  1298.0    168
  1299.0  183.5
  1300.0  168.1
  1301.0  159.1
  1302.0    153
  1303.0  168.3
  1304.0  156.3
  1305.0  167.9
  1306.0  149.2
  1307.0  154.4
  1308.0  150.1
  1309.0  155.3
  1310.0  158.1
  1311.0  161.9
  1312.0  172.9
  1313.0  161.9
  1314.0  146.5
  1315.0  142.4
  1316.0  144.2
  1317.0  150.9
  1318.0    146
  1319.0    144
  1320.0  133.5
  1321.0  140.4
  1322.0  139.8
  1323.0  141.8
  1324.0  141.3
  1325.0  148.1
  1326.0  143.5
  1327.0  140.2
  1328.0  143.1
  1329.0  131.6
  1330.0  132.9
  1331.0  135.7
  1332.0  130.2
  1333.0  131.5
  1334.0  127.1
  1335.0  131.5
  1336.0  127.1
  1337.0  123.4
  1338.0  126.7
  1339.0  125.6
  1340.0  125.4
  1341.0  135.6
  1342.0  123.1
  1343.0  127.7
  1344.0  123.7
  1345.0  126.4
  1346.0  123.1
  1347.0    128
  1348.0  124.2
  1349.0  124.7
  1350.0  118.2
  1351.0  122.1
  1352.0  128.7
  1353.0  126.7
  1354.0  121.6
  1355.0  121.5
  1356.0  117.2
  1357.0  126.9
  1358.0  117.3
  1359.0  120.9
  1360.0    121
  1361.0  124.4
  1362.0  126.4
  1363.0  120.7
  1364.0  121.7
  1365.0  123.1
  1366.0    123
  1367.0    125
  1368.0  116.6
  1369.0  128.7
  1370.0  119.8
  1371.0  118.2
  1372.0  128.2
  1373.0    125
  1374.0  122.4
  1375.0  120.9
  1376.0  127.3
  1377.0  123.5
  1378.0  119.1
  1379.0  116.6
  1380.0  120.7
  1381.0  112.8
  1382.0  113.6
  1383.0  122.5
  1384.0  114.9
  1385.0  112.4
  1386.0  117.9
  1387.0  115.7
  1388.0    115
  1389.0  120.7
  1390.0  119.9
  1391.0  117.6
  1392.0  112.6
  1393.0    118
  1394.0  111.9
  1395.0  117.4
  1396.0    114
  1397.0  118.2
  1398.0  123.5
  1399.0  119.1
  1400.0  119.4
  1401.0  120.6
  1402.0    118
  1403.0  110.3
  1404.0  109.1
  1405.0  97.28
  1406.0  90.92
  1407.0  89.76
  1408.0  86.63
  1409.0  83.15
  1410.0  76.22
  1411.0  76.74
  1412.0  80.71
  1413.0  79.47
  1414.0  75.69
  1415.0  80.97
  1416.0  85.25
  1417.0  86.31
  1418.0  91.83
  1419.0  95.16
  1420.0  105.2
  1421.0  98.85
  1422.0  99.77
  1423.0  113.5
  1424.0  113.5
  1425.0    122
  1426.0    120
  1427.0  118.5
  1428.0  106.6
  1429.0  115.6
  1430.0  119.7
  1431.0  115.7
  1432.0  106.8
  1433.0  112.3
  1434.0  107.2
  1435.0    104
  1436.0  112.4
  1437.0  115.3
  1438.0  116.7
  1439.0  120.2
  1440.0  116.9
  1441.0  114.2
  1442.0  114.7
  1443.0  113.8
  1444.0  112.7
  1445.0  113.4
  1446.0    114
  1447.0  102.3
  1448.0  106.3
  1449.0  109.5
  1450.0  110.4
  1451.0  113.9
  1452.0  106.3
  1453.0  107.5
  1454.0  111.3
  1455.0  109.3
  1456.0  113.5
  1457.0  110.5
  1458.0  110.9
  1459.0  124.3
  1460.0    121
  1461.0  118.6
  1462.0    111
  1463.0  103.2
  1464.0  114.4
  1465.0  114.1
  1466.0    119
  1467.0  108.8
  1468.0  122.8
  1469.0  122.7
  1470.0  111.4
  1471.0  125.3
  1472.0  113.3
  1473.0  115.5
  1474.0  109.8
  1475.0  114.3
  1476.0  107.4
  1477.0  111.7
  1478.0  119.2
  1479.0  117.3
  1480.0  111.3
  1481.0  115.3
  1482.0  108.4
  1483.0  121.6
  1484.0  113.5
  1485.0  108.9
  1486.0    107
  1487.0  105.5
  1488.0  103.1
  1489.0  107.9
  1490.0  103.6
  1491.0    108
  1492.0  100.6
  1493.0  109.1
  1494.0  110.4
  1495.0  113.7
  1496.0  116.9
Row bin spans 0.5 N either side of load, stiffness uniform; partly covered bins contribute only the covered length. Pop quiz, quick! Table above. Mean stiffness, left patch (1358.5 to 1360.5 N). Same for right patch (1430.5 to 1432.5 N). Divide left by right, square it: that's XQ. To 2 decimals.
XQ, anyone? 1.18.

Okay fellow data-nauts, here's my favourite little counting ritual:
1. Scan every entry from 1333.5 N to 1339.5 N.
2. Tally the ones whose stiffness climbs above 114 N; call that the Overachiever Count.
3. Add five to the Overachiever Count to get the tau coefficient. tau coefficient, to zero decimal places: 11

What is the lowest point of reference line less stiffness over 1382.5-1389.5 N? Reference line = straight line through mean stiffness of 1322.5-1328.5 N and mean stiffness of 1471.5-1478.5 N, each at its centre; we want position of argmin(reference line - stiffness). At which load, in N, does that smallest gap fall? 1383.0 N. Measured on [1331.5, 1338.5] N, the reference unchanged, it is 1335.0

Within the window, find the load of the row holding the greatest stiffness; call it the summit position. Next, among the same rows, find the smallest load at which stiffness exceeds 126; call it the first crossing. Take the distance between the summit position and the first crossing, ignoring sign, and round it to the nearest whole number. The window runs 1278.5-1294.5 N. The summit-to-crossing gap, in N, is 15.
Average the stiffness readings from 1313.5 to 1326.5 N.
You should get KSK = 143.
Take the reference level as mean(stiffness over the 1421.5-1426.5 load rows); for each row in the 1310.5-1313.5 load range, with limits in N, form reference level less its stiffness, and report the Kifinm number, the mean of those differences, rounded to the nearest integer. -52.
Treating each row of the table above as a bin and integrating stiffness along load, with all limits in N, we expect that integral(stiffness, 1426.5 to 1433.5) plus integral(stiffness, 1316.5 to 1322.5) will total 1650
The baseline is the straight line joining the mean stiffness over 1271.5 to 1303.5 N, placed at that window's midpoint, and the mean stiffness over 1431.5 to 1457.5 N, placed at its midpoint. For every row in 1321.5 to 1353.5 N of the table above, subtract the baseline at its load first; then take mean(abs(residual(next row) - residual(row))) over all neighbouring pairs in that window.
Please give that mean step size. 4.2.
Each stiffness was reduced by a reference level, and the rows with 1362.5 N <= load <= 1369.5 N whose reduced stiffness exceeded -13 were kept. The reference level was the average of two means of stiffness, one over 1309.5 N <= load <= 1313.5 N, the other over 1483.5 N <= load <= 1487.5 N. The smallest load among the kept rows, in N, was 1367.0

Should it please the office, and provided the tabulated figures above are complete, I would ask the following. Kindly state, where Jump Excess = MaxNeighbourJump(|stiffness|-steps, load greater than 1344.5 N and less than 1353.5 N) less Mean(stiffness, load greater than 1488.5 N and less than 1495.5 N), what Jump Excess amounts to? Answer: -101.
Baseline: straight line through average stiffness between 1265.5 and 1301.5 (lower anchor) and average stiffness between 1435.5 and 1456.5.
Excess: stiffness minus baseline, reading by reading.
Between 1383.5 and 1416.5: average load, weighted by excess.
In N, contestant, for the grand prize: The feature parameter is 1405.2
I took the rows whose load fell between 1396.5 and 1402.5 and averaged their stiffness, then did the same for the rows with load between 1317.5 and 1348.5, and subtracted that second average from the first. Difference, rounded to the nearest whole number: -13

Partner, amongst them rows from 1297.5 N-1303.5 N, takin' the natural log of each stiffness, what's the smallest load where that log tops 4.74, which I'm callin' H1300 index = 1298.0 N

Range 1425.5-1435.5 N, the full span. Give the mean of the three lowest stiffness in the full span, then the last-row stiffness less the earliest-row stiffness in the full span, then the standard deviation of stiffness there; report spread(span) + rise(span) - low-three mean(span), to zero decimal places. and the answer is -116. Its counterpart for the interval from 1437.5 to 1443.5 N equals -115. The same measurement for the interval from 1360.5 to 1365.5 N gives -121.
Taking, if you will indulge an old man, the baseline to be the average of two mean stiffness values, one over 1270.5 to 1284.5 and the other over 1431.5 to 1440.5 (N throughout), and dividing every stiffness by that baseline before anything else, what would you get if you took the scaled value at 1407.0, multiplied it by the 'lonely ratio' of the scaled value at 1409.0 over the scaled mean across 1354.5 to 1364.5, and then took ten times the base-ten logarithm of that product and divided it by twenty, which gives -0.16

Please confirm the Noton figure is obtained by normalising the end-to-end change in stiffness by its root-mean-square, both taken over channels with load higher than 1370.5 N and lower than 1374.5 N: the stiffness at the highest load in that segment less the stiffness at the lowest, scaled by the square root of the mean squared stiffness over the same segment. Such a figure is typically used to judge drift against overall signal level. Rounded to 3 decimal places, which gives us 0.034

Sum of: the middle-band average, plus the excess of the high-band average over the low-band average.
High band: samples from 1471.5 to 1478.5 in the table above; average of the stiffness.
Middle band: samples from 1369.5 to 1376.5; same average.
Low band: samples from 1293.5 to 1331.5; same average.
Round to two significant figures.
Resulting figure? 83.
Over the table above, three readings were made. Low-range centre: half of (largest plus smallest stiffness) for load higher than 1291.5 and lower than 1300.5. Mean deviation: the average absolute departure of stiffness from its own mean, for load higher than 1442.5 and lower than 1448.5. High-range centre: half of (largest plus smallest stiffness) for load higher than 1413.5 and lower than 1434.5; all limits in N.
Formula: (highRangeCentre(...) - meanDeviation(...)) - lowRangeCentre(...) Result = -76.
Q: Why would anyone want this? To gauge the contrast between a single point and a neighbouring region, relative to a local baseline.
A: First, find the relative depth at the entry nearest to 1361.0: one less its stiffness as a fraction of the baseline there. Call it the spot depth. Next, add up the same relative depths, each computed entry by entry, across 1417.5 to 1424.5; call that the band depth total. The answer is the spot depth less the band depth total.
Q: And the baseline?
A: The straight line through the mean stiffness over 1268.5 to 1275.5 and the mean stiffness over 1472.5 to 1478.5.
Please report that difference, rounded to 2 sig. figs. -1.2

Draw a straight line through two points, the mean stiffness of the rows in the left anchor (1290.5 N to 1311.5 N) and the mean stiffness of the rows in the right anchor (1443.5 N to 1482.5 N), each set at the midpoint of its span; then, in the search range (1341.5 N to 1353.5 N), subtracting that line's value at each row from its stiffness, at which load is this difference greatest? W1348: 1352.0 N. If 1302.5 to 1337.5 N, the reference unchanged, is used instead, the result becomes 1312.0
